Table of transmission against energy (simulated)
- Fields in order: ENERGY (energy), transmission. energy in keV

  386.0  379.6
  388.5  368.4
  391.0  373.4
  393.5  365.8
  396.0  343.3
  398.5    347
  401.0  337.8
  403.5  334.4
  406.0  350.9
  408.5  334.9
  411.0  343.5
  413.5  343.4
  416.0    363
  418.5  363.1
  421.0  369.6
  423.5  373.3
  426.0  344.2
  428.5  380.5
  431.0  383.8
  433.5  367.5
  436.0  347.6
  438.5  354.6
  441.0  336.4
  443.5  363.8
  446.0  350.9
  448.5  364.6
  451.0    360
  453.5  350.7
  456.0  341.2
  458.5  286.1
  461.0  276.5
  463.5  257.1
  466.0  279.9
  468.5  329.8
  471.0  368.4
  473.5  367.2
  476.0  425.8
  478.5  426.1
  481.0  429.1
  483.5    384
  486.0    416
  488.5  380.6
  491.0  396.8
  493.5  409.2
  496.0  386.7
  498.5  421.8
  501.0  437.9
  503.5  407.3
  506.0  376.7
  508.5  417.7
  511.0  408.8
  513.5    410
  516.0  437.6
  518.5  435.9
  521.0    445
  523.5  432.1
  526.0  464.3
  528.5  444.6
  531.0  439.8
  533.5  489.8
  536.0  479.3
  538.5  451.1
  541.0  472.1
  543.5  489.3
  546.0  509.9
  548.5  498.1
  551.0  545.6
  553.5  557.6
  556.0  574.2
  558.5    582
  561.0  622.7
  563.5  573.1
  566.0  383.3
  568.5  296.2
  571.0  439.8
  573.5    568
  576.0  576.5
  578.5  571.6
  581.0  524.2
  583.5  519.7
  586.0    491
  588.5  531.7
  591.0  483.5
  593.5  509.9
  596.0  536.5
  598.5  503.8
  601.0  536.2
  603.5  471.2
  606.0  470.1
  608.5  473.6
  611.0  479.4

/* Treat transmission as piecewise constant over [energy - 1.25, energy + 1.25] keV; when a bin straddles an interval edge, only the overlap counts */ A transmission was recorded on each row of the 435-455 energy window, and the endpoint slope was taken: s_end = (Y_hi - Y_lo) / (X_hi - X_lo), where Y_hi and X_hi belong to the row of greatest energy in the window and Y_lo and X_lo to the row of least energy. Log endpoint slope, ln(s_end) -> -1.7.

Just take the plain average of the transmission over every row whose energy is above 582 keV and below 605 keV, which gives 509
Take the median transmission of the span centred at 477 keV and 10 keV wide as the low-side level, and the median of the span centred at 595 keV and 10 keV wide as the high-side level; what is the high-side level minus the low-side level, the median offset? 81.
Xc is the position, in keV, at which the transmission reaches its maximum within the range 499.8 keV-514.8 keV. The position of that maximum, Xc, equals 501.0 keV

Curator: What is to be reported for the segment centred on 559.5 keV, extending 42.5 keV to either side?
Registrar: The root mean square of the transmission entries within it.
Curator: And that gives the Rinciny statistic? 504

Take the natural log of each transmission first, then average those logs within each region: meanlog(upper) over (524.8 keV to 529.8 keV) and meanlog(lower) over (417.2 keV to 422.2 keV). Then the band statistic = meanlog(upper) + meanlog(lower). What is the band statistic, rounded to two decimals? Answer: 12.02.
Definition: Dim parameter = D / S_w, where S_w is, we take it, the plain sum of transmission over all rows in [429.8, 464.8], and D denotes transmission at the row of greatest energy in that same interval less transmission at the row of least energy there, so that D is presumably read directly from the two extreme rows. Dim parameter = -0.027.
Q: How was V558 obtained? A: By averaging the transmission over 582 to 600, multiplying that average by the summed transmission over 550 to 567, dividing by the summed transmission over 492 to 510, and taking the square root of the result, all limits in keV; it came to 26.2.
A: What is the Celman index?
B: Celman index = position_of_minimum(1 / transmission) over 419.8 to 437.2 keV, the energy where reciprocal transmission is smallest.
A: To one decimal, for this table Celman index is 431.0 keV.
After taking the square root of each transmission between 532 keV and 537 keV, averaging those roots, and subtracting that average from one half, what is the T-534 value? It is -21.5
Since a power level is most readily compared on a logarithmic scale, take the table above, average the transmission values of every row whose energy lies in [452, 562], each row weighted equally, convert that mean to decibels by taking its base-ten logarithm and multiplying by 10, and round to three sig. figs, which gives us 26.3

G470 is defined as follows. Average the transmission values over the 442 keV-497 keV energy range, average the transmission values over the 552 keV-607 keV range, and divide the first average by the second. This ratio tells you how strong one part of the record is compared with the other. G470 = 0.70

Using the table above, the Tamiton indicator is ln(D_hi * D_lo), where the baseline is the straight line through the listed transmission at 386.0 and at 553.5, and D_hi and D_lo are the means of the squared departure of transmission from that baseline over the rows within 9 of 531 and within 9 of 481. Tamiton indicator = 17.5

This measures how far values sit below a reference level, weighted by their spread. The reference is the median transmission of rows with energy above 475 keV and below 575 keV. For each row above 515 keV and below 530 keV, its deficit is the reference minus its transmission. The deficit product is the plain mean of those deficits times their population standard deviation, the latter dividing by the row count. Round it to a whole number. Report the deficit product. -58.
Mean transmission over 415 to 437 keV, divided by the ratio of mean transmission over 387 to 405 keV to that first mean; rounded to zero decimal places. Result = 379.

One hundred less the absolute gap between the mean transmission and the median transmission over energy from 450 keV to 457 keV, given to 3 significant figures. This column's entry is 99.9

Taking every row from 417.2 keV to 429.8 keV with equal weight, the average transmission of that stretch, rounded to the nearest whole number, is 366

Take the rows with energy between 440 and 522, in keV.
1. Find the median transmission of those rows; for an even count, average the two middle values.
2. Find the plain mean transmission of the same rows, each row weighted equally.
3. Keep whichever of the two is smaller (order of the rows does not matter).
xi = 378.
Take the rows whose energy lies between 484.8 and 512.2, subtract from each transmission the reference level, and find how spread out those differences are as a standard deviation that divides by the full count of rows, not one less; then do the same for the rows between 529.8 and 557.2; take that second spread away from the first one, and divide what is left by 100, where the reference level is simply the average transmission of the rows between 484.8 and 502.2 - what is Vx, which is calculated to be -0.23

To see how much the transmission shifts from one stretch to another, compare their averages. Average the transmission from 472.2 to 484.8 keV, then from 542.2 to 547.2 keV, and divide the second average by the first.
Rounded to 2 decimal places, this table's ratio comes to 1.23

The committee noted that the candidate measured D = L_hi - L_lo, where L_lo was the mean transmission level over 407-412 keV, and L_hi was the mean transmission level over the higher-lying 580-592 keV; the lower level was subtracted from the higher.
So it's 171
